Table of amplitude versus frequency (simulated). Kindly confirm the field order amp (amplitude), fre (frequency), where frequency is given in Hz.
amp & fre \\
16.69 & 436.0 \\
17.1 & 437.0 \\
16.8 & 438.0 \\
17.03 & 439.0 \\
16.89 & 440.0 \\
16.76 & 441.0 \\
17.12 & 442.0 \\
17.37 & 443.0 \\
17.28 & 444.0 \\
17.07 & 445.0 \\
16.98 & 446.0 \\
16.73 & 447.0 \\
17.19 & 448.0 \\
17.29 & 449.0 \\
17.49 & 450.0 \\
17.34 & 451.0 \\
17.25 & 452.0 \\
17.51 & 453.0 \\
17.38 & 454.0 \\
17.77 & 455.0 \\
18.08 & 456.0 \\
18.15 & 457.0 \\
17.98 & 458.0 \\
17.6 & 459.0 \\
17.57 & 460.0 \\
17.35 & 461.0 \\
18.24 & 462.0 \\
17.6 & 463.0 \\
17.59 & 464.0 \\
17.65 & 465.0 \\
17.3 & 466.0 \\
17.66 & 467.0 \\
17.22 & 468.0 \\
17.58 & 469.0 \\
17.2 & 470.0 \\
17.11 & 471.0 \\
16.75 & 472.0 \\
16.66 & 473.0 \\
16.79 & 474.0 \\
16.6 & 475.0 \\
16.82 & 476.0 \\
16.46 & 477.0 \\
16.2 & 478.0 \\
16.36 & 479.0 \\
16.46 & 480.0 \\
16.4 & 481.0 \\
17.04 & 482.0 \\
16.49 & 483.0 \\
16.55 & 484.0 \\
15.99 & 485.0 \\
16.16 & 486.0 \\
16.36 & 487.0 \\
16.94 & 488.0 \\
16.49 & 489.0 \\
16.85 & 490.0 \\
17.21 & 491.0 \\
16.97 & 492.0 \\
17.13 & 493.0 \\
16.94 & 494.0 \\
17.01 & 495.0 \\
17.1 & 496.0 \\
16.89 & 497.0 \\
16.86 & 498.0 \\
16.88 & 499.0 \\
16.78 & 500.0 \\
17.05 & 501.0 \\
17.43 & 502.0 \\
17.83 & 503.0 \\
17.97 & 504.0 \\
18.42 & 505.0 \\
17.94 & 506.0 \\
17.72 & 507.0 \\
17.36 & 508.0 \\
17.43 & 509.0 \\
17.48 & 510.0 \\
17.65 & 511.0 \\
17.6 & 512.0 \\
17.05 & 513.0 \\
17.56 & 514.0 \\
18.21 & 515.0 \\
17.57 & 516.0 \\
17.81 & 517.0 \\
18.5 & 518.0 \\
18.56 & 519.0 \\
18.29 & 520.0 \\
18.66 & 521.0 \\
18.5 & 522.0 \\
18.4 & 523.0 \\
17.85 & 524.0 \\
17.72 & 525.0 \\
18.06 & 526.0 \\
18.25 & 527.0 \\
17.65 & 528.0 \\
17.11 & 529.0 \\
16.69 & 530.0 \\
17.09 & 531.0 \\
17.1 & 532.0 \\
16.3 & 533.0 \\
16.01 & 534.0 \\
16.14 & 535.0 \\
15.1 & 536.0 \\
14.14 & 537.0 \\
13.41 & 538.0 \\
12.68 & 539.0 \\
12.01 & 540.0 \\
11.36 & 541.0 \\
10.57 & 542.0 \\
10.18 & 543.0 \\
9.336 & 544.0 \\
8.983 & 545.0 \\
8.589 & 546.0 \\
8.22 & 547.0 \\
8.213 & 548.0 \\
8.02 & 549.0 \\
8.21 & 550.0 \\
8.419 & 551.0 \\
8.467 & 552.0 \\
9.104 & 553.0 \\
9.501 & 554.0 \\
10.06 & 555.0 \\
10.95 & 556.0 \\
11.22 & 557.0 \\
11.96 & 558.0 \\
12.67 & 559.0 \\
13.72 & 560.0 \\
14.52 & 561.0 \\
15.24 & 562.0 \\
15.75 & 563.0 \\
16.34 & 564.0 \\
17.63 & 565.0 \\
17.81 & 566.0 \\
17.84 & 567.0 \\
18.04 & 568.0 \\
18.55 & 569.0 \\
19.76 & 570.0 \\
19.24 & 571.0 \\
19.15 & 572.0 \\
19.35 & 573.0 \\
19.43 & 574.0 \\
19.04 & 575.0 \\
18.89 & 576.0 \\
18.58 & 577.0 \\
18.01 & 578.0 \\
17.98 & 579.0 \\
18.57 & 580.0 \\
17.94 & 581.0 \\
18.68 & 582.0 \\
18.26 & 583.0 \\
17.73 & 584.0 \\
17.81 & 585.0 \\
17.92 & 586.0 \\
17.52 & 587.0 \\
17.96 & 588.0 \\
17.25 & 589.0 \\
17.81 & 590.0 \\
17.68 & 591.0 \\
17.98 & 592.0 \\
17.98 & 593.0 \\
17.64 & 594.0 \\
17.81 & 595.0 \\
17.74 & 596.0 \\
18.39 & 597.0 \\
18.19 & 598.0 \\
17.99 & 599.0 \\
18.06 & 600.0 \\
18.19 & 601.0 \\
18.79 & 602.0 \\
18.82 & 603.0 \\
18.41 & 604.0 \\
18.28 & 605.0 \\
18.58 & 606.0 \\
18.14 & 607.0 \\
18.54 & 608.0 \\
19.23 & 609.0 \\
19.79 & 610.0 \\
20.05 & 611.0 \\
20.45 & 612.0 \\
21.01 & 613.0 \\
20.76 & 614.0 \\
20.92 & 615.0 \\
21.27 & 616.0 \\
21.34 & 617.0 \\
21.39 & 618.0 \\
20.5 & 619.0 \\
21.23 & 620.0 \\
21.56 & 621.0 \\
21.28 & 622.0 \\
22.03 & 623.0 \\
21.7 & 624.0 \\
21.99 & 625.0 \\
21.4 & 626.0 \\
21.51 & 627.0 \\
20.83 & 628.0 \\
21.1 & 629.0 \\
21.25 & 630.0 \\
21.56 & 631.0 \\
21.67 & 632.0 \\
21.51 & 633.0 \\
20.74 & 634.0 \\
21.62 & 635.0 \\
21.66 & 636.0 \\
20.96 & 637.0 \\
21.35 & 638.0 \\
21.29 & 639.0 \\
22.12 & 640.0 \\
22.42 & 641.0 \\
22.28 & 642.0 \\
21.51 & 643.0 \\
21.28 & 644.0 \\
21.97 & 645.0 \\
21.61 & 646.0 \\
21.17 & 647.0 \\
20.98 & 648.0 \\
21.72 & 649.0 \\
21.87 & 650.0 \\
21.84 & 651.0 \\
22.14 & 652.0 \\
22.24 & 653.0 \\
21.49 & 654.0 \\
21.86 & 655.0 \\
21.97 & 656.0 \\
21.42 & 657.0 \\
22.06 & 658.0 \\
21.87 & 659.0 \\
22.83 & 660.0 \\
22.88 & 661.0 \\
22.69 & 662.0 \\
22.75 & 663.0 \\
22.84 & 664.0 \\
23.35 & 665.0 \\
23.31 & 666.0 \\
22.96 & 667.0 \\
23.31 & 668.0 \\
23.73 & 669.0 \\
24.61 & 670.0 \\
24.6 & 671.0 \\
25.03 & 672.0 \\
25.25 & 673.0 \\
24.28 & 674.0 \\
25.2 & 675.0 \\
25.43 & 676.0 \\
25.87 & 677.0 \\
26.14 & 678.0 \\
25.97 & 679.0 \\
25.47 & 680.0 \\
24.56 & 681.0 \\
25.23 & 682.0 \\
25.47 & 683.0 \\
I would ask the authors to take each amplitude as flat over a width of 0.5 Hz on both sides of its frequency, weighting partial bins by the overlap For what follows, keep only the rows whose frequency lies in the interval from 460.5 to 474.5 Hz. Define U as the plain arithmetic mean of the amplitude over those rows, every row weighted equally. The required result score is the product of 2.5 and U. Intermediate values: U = 17.3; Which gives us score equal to 43.3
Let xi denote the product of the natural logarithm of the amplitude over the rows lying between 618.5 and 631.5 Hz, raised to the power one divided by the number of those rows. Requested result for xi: 3.06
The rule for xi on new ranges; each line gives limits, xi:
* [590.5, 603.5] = 2.90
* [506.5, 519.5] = 2.87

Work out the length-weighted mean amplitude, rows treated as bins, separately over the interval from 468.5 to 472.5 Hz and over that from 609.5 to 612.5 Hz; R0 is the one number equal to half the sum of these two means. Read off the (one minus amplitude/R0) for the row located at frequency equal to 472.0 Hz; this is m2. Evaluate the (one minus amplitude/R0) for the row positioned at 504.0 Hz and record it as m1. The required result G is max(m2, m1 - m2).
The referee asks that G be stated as 0.10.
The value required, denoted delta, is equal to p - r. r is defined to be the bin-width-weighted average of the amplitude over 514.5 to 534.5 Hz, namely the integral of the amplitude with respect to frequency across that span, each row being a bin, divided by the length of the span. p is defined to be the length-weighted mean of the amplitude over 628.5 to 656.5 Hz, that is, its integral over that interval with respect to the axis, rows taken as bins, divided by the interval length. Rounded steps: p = 21.6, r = 17.7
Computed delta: 3.9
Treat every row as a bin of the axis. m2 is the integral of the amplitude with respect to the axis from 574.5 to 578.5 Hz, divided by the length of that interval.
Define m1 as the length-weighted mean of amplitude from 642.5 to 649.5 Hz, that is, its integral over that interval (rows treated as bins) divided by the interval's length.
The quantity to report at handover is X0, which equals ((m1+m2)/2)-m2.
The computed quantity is 1.42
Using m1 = 21.5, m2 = 18.6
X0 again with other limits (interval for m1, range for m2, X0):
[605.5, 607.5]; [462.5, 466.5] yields 0.41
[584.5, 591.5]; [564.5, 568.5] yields -0.06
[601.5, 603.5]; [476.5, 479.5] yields 1.23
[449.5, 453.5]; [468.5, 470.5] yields 0.00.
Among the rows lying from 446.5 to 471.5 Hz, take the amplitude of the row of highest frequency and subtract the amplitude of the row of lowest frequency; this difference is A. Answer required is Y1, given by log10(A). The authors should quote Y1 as -0.42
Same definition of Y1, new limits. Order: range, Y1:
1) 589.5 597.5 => -0.24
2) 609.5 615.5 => 0.05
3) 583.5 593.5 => -0.60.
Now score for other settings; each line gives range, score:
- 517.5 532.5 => 44.7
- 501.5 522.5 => 44.7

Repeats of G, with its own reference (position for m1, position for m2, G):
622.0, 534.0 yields 0.14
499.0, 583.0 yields 0.07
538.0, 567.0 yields 0.24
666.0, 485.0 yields 0.14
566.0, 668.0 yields 0.30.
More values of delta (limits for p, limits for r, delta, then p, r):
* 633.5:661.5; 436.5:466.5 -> 4.4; 21.8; 17.4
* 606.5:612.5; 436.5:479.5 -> 2.1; 19.4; 17.2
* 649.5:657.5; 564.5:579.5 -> 3.2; 21.9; 18.6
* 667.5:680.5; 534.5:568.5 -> 12.8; 25.0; 12.2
